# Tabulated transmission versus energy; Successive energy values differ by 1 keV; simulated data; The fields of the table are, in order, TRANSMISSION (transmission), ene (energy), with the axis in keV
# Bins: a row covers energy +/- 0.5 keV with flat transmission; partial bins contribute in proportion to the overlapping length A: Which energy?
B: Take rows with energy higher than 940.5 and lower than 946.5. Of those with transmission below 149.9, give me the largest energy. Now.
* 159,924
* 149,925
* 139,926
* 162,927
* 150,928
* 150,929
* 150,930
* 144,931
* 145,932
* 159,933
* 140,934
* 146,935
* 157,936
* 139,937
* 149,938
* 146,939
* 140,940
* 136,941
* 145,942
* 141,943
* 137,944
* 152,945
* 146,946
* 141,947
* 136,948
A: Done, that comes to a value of 946 keV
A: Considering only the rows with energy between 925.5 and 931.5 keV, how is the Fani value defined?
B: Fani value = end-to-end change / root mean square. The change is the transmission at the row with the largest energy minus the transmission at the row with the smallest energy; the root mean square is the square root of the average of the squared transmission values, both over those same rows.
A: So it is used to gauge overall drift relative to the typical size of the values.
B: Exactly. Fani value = 0.03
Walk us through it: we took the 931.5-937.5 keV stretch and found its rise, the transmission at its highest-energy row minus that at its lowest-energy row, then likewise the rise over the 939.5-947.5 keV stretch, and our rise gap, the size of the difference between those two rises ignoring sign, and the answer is 7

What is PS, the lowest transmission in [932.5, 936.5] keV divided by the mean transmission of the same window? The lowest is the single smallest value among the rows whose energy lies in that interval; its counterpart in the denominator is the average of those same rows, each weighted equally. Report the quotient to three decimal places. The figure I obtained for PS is 0.930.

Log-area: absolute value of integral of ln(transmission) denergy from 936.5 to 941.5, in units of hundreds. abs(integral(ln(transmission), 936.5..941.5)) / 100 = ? 0.248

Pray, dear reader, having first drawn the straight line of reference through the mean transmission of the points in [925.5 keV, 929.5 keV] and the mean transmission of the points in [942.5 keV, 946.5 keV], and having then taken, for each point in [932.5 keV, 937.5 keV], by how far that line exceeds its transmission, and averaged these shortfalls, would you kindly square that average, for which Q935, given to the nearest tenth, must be 0.5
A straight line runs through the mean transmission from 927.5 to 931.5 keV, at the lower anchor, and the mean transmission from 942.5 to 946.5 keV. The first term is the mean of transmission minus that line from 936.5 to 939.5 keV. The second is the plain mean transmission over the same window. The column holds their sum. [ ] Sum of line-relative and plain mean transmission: 143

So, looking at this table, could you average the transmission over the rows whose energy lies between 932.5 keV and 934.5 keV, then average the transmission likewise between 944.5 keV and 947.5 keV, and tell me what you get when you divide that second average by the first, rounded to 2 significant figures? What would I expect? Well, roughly 0.98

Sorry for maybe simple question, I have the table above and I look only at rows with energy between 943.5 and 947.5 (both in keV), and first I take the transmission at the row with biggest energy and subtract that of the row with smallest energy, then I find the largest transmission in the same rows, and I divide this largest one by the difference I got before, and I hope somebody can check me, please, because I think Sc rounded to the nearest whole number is 38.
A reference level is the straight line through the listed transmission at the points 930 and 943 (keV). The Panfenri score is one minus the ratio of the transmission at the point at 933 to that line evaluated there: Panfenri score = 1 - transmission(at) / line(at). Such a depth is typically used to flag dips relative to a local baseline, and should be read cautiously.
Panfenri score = -0.07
